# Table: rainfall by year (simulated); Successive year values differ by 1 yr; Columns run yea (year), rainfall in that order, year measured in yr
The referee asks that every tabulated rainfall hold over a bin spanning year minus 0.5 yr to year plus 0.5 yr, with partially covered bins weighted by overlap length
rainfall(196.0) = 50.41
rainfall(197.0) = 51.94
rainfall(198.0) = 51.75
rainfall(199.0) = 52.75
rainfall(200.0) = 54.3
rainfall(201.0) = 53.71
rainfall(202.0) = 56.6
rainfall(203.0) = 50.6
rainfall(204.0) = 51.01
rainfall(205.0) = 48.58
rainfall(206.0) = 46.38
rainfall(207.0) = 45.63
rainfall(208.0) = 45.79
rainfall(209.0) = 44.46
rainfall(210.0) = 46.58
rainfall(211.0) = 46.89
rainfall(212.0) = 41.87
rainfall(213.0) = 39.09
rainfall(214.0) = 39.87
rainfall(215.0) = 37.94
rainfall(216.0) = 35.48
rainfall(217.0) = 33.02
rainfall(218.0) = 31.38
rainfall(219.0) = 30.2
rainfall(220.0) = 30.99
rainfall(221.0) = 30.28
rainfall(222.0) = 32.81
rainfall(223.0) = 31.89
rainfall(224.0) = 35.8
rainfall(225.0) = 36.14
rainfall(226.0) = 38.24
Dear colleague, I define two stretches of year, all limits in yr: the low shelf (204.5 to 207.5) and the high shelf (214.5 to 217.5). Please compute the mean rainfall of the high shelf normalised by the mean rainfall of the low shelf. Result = 0.76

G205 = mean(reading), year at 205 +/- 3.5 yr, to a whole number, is 49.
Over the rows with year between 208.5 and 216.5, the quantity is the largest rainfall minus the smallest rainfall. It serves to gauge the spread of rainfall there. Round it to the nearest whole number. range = 11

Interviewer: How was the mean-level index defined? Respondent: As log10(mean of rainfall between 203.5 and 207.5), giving 1.68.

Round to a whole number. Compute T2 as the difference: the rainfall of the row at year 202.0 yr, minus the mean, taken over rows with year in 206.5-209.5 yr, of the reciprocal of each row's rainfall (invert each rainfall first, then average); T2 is 57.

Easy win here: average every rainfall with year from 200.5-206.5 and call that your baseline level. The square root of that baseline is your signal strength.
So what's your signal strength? 7.15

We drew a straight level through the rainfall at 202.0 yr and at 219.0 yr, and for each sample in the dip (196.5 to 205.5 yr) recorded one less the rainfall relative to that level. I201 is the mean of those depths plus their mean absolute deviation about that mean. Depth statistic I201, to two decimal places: 0.15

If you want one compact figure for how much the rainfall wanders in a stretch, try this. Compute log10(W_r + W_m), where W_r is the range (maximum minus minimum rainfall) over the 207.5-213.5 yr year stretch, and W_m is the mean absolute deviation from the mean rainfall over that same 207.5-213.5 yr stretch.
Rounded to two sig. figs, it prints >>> 1.0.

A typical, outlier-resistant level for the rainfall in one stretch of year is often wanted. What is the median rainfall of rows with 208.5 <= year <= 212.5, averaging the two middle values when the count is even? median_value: 46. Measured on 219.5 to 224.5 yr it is 32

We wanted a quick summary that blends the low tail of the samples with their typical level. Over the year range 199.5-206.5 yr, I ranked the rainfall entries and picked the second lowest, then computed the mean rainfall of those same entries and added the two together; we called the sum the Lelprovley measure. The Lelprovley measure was 100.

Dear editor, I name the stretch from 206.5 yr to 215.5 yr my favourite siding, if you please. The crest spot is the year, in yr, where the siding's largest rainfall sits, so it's 211.0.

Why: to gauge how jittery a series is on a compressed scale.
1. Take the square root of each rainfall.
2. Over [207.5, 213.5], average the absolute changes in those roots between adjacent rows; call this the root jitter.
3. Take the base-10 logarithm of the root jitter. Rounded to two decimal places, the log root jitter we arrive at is -0.76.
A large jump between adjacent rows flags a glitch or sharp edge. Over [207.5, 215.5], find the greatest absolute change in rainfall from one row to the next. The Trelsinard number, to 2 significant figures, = 5.0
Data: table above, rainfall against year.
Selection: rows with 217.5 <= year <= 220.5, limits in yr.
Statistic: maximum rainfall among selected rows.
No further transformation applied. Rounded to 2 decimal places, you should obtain 31.38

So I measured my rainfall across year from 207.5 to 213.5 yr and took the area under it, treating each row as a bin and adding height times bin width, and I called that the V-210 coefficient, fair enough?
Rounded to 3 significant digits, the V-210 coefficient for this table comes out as 265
